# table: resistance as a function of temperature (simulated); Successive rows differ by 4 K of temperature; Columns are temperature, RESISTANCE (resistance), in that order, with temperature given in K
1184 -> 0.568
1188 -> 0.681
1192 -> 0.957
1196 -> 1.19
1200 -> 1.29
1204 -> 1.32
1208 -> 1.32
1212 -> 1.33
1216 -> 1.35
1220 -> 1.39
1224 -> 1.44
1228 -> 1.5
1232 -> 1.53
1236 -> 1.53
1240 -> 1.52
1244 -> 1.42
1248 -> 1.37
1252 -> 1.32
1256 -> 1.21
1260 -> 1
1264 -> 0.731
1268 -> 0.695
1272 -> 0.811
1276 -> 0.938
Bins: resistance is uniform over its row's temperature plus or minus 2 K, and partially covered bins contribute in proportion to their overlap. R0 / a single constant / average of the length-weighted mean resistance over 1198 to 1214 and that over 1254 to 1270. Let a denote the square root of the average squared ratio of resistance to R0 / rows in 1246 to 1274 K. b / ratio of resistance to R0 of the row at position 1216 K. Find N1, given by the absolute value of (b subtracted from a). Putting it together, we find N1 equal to 0.27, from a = 0.95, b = 1.21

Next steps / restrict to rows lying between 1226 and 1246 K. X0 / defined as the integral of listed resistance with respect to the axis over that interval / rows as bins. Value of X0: 30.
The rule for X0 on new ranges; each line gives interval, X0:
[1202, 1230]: 39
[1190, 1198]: 9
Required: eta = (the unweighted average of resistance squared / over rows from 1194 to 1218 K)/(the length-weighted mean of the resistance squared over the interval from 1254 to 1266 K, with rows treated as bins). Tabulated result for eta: 1.69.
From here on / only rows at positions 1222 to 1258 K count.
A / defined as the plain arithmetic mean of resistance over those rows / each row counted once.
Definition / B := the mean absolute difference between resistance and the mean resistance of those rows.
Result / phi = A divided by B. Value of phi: 17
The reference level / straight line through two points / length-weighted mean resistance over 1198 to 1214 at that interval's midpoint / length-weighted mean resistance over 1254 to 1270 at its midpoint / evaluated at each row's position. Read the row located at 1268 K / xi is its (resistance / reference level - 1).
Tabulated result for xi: -0.20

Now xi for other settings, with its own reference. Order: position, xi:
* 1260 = 0.08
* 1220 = 0.15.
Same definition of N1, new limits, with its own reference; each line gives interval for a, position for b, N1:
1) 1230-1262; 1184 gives 0.72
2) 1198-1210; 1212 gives 0.02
